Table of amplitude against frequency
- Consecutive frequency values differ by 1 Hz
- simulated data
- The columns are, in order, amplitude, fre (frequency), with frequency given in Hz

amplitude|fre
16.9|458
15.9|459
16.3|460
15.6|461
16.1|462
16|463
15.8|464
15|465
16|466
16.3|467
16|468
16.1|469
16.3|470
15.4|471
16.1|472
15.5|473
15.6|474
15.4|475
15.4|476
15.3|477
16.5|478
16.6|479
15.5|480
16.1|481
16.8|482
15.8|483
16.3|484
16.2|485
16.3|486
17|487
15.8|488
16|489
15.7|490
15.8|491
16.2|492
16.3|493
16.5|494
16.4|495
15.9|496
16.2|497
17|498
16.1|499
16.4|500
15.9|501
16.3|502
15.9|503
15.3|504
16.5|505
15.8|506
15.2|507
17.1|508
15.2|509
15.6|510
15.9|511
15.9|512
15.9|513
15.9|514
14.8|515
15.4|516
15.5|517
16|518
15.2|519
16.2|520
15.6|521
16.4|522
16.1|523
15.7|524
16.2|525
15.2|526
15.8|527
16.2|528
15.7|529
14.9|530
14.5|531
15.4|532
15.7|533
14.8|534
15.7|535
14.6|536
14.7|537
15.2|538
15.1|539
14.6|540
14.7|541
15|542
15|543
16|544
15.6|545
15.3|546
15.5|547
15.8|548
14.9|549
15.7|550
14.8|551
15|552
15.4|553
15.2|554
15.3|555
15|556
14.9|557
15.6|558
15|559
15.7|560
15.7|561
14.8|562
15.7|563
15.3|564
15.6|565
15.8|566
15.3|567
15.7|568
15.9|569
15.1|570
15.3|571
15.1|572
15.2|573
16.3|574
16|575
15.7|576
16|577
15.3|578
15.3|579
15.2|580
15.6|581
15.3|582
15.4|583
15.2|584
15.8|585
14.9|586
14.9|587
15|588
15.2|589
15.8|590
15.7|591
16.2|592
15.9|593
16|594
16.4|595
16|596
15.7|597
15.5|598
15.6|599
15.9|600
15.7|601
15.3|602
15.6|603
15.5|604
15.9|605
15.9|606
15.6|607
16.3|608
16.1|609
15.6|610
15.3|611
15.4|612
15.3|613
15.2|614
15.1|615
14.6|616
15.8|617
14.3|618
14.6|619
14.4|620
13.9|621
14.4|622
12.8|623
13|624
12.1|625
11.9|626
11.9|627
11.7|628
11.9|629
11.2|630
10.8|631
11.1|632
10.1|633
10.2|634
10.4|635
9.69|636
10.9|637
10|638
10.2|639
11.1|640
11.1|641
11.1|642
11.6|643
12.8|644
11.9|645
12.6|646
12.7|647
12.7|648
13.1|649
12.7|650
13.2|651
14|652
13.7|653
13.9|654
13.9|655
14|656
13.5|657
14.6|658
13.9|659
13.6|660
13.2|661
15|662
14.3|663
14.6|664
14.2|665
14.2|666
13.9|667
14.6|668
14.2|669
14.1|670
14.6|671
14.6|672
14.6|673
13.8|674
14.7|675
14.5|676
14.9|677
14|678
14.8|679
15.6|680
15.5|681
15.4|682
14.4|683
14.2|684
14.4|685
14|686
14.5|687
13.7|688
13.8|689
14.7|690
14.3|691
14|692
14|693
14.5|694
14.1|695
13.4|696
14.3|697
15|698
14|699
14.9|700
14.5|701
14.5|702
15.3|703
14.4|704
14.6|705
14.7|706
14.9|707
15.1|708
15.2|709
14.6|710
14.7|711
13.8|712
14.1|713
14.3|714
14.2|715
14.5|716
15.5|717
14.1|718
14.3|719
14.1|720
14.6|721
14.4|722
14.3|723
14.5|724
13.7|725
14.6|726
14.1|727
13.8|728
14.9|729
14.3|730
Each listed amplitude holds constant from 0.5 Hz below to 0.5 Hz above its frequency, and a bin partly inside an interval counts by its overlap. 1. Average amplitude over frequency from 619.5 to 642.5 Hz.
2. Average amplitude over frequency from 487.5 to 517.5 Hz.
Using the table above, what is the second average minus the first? 4.4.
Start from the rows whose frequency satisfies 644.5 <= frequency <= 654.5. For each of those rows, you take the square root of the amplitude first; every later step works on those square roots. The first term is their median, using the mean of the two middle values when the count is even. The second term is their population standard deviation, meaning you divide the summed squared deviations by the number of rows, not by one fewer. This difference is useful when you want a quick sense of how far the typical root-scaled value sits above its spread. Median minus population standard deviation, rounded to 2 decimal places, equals 3.50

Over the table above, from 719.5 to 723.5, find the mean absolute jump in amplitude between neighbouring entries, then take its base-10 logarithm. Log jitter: -0.57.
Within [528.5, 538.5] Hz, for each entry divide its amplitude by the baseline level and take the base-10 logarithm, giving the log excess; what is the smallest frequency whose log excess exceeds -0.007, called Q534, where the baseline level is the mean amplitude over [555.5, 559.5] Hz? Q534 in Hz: 529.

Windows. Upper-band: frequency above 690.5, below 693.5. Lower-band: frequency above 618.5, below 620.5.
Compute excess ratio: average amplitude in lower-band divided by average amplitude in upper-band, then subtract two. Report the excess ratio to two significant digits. -0.97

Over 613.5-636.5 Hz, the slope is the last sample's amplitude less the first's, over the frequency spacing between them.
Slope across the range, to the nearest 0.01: -0.25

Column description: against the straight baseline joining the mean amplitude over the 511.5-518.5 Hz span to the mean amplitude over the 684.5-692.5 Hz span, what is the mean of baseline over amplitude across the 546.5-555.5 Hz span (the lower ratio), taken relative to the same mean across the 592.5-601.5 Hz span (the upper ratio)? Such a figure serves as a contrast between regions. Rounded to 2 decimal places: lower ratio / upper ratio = 1.06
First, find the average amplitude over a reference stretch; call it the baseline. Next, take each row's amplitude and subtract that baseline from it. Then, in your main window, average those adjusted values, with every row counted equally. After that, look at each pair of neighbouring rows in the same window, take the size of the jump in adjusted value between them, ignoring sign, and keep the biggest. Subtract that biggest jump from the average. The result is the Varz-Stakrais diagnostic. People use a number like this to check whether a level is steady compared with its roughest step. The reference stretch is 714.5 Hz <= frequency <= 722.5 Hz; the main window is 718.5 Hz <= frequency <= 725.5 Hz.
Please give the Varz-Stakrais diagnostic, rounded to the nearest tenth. -1.0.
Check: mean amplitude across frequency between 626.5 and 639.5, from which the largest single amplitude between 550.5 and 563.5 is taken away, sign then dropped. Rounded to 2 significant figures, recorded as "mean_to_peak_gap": 4.9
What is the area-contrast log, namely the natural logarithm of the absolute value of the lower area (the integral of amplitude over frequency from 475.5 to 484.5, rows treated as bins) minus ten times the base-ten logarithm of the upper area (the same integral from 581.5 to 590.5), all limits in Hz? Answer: 4.81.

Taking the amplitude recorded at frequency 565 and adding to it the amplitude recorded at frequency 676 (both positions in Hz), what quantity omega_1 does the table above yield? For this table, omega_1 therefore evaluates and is 30.1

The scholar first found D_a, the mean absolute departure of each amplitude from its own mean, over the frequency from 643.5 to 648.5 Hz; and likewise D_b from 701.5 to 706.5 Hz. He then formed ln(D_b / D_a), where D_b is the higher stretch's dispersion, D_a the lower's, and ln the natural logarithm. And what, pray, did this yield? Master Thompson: -0.06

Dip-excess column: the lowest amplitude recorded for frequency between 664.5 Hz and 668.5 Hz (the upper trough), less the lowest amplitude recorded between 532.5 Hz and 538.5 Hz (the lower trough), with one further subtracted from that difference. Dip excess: -2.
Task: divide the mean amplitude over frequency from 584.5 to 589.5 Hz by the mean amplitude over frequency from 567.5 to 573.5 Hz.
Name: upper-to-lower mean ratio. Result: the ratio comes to 0.99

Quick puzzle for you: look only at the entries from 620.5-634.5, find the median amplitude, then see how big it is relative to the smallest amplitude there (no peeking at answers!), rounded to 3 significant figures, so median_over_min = 1.18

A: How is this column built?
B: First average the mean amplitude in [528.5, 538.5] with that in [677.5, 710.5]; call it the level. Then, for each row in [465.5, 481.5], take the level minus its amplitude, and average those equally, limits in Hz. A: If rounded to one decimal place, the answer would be -1.1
